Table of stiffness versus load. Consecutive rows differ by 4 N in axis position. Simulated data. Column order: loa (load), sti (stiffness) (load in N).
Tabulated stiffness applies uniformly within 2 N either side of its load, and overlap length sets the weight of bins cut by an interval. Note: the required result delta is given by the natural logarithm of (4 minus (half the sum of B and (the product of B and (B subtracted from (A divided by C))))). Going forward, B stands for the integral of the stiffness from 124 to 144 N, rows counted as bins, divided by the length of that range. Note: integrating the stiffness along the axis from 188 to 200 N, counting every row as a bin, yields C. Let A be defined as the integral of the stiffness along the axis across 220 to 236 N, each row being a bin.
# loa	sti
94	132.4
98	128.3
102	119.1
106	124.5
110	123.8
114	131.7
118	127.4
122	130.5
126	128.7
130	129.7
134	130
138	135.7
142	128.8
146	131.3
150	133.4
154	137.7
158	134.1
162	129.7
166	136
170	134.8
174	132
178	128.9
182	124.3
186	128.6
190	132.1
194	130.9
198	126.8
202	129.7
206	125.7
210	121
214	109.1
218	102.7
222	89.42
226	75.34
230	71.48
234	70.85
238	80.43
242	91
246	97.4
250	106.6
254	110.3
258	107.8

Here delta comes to 9.04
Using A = 1228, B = 131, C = 1559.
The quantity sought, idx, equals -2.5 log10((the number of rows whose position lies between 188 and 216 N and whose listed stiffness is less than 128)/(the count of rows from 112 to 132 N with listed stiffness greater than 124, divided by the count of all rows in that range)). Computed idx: -1.5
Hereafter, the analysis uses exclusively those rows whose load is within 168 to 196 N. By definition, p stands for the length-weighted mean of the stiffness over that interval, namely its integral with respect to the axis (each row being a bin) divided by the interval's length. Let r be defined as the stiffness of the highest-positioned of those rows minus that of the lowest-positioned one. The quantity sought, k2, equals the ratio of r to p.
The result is -0.03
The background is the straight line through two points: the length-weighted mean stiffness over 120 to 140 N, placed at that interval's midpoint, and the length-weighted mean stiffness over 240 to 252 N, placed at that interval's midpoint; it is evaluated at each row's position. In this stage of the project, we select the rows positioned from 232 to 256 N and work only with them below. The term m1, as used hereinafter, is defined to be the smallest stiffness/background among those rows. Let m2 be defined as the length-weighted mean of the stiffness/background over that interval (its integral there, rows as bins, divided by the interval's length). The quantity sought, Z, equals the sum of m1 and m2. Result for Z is 1.64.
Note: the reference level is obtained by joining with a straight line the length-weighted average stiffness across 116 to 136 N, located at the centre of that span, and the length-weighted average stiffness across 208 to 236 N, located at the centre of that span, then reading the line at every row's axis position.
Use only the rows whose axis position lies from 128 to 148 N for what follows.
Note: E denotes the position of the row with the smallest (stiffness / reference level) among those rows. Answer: 130 N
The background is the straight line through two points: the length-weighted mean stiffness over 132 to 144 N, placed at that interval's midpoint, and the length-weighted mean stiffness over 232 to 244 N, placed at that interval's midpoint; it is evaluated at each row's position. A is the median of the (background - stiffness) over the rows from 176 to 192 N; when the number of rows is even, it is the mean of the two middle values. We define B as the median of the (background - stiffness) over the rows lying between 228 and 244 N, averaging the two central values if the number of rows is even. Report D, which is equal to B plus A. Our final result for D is -13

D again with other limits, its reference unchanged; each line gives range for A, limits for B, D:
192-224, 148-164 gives -37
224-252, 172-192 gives -18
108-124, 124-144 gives 17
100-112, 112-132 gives 32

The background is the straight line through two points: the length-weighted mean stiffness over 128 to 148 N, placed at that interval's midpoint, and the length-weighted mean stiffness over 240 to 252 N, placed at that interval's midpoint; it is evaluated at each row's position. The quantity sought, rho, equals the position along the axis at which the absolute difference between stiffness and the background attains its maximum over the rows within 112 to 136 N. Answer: 118 N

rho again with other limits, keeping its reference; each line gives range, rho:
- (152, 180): 170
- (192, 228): 226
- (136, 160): 154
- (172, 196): 194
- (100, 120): 102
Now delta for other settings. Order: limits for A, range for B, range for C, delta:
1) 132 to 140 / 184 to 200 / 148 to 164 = 9.02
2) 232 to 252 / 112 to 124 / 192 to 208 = 9.03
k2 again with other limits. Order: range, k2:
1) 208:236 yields -0.55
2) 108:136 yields 0.05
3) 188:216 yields -0.18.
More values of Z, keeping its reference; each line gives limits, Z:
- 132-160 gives 2.05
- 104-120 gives 1.84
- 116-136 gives 1.93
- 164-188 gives 2.18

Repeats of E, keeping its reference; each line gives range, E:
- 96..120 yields 102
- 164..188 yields 182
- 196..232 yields 230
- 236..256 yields 238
